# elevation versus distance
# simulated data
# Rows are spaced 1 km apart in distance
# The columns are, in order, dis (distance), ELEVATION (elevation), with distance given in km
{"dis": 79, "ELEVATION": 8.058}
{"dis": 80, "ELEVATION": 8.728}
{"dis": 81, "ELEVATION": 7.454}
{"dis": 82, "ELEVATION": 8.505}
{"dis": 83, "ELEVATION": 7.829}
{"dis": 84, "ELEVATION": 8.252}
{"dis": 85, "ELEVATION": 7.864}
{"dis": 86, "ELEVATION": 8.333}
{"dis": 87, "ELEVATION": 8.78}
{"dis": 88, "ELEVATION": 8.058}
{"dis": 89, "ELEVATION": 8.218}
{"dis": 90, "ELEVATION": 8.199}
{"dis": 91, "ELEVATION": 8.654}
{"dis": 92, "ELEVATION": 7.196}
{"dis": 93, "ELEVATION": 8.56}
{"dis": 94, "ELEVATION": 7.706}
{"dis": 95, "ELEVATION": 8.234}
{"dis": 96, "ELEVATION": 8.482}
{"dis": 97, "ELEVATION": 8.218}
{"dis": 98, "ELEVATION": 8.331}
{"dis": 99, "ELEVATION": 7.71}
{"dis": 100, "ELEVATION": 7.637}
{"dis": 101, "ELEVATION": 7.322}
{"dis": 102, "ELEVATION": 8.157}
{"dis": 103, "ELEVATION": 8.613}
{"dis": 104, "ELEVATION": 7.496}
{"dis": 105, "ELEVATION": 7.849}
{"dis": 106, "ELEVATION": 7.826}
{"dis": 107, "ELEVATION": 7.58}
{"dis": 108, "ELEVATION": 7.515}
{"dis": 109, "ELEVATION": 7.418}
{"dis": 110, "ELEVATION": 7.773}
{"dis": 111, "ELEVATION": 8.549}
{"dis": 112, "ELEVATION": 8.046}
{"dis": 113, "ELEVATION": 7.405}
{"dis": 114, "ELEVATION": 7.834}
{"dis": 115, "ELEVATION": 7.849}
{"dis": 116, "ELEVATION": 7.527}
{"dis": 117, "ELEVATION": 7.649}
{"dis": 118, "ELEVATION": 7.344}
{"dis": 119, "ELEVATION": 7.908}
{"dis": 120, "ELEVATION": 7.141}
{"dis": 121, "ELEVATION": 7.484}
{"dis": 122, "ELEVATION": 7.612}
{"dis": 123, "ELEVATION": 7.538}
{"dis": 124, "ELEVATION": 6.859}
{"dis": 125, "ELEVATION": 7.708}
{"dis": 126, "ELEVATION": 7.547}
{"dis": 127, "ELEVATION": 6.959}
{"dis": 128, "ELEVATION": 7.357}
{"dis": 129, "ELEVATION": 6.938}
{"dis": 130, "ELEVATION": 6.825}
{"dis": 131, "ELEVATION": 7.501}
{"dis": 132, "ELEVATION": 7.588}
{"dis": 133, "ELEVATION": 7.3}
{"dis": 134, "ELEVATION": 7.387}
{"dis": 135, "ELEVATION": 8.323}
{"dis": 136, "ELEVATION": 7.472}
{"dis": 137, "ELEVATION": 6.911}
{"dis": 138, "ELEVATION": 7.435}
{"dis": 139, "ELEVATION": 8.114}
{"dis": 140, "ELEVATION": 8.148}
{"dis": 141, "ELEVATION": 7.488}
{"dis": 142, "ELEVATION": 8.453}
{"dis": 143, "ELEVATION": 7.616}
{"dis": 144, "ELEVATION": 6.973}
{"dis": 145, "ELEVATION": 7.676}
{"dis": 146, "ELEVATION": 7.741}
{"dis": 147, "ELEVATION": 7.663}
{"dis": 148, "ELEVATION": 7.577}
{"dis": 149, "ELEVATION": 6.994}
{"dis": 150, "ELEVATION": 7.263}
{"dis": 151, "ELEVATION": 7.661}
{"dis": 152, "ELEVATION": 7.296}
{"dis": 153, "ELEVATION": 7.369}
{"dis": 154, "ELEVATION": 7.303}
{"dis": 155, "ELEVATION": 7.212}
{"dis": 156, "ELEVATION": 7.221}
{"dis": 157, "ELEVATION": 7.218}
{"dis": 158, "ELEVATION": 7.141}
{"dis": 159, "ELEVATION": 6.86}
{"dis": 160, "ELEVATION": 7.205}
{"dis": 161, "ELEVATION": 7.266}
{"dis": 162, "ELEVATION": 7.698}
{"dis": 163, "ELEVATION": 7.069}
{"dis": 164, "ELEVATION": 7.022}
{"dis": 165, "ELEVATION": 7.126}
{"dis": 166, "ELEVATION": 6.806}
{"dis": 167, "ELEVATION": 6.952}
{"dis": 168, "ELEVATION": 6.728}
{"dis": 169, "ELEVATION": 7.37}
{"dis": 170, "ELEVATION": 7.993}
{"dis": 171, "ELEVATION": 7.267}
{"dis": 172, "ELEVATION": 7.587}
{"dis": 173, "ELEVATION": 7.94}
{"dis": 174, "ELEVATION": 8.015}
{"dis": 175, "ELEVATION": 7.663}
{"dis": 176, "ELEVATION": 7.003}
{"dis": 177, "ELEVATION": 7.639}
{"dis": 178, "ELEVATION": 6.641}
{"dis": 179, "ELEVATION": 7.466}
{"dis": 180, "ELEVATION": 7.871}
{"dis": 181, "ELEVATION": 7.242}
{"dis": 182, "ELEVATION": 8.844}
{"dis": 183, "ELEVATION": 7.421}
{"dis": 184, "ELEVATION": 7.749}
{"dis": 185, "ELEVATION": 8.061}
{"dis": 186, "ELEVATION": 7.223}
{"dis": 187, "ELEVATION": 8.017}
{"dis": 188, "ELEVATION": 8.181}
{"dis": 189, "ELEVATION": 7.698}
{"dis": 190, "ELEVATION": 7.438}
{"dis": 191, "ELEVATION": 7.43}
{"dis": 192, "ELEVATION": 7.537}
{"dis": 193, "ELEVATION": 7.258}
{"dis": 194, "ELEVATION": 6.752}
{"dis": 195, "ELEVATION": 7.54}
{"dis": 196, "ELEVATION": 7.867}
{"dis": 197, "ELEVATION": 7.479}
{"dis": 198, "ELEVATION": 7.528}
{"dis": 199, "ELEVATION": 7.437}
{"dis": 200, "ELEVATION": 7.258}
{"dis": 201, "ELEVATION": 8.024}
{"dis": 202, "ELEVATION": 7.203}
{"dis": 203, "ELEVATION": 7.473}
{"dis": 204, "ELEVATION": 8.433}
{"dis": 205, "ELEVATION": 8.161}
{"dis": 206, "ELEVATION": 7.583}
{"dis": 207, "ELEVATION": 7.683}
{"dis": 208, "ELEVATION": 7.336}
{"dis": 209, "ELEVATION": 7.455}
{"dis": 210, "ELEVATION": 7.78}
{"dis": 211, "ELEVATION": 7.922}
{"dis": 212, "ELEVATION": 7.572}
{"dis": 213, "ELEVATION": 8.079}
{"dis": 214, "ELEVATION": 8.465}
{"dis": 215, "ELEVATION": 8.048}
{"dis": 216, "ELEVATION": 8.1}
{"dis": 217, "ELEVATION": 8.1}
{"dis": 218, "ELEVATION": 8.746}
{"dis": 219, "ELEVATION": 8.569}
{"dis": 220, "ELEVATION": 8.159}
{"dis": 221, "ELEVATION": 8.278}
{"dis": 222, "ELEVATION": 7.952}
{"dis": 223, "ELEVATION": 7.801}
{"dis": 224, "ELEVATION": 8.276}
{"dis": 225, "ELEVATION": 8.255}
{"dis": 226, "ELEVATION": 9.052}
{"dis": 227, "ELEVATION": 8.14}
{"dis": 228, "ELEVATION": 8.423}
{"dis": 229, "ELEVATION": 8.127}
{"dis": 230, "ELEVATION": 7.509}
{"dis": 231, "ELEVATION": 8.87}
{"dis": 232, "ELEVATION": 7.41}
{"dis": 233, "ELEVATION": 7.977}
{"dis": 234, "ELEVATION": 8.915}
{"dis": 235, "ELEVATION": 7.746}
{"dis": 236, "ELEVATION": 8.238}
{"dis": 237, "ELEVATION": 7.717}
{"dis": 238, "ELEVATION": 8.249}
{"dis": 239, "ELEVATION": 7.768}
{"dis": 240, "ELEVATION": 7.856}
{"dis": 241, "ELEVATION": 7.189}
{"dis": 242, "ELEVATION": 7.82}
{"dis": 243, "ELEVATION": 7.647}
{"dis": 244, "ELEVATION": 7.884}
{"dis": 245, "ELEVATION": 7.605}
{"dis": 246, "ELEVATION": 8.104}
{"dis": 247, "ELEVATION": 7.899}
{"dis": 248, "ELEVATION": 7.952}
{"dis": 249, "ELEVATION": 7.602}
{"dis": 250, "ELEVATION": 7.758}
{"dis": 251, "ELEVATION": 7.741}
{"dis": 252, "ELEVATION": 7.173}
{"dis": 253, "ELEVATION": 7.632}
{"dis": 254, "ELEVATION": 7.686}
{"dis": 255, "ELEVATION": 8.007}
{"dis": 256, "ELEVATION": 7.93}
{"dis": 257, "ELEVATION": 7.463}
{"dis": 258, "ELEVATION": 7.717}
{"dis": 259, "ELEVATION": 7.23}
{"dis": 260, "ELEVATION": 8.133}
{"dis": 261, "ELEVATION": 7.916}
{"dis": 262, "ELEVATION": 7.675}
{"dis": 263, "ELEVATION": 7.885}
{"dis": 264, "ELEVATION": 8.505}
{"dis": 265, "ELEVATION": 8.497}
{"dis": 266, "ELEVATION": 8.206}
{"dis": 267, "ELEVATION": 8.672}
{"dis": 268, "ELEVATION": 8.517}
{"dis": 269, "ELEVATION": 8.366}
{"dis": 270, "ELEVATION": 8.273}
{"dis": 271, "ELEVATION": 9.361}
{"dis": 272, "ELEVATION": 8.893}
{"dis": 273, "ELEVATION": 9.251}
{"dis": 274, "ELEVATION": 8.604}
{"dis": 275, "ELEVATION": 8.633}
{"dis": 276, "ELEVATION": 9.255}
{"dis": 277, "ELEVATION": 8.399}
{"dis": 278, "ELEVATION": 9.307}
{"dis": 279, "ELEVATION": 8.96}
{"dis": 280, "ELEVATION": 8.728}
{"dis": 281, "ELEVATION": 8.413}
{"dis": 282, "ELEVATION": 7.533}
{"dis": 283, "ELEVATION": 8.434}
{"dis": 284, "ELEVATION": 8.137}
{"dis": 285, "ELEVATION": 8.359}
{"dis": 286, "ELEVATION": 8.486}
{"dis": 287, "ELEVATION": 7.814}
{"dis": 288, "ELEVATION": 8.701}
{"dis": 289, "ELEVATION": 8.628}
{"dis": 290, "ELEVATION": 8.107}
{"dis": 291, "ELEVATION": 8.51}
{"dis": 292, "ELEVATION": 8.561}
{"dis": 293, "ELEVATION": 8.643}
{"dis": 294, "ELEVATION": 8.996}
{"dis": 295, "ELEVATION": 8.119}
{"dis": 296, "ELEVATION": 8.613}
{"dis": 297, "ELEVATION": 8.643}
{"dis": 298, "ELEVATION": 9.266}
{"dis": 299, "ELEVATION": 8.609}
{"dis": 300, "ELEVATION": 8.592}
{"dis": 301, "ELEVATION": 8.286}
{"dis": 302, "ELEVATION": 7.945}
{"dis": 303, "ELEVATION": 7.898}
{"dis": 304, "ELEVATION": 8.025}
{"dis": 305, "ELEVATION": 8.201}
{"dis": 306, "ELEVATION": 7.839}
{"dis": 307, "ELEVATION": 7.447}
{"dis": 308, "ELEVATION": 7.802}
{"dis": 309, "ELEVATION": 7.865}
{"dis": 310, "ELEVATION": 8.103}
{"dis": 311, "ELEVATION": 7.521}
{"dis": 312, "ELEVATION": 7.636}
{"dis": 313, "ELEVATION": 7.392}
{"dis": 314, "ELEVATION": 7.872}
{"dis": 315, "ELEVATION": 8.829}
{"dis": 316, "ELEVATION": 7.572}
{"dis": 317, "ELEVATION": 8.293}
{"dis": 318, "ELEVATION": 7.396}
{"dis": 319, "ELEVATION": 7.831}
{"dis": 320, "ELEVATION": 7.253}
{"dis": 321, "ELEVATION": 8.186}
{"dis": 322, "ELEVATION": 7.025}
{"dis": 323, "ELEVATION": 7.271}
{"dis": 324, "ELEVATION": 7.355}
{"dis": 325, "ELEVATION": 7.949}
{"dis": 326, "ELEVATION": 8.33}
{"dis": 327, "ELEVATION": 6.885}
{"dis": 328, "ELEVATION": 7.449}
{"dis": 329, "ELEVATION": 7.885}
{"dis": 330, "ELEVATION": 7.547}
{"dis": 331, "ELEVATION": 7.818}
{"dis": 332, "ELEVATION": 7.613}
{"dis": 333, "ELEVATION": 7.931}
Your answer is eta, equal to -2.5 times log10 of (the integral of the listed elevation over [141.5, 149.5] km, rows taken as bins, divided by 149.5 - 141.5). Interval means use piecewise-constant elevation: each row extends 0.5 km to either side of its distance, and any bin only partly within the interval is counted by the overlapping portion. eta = -2.20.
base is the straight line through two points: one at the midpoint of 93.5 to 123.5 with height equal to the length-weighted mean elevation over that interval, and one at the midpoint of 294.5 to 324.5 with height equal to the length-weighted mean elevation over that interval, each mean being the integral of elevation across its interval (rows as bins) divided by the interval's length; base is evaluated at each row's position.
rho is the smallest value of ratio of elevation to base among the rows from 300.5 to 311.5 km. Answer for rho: 0.936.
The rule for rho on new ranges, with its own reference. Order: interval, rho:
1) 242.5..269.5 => 0.907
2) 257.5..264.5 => 0.913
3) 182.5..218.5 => 0.859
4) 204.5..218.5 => 0.932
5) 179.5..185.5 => 0.922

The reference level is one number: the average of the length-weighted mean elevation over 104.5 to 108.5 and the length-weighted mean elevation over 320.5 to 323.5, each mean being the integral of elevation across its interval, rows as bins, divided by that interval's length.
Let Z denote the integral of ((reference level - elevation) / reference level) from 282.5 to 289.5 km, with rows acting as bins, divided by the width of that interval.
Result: -0.102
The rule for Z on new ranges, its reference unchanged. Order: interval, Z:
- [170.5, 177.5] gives 0.001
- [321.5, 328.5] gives 0.017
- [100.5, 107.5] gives -0.032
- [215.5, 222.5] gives -0.089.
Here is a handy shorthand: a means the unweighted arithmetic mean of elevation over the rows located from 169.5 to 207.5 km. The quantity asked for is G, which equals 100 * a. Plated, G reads 762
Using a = 7.6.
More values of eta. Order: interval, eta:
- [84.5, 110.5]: -2.26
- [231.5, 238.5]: -2.26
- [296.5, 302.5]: -2.33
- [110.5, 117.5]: -2.24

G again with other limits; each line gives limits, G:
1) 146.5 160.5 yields 728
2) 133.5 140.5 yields 768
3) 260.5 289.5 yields 850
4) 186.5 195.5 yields 754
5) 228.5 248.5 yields 792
